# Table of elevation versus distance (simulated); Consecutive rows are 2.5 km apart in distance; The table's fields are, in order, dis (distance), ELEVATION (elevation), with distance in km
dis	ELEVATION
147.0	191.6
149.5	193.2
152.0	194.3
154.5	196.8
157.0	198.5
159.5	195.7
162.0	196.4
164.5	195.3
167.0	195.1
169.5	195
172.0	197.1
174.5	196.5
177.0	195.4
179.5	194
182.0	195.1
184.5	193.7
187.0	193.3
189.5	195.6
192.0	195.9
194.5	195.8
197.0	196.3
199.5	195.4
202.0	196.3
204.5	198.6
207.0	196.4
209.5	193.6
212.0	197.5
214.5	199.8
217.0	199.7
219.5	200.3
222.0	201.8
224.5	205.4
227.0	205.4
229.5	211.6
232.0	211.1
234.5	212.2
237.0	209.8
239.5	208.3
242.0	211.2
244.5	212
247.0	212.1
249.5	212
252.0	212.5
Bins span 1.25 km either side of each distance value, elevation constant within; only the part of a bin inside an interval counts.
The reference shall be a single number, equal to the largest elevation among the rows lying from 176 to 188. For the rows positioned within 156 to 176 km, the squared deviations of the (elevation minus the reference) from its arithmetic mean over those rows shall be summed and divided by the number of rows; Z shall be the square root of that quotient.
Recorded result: 1.1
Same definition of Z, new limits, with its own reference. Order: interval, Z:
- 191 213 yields 1.3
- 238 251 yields 1.4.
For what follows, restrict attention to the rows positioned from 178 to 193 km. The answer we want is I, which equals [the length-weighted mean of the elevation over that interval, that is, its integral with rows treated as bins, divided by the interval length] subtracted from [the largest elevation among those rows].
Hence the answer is 1.3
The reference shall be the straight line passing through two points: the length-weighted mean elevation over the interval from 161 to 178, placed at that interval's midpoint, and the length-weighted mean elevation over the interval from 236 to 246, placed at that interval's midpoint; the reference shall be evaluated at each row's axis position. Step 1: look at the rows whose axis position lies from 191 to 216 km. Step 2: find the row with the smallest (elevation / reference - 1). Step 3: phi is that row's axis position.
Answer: 209.5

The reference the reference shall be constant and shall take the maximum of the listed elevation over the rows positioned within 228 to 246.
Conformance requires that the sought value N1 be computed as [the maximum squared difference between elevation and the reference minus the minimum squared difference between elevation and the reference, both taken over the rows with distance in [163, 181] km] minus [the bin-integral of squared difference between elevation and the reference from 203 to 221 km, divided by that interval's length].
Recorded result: -103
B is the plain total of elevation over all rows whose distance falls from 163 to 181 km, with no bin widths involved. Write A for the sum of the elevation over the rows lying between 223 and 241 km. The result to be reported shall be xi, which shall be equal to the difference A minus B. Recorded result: 95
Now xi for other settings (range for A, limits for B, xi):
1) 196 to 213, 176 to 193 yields 11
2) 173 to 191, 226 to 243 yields -106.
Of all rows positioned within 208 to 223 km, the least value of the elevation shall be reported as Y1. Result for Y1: 193.6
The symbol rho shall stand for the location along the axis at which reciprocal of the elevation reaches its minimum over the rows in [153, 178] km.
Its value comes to 157.0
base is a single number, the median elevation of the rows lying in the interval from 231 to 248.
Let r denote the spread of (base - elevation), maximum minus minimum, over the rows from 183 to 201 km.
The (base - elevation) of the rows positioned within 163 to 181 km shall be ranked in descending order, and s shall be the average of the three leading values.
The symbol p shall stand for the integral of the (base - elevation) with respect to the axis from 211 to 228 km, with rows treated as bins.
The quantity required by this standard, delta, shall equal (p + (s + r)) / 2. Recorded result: 93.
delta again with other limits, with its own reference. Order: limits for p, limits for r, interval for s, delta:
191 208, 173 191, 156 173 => 135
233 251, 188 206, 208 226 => 10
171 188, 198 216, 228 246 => 141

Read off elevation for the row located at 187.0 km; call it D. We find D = 193.3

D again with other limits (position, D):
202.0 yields 196.3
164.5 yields 195.3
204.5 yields 198.6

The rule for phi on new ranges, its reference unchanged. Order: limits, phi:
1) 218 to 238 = 219.5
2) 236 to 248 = 239.5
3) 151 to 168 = 167.0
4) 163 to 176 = 169.5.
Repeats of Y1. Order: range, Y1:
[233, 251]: 208.3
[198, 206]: 195.4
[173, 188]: 193.3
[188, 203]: 195.4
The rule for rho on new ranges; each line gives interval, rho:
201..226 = 224.5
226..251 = 234.5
